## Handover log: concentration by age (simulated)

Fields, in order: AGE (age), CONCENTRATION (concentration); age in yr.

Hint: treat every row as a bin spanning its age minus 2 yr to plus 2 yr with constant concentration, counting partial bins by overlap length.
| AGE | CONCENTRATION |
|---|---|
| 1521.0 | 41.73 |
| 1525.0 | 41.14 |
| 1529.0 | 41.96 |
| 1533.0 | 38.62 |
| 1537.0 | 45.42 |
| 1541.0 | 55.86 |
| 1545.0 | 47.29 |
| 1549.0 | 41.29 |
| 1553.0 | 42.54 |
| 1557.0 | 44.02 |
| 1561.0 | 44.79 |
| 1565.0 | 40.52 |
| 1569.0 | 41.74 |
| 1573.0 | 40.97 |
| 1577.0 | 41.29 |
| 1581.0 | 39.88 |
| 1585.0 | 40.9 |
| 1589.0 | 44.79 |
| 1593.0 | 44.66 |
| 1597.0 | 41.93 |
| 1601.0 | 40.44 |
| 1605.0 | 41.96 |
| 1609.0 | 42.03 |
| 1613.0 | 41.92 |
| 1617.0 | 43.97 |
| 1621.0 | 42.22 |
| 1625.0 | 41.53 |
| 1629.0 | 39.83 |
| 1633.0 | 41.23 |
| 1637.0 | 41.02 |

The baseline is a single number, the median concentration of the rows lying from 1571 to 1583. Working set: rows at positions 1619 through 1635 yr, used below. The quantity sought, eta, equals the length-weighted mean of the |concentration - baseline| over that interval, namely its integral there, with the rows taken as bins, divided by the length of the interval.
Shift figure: 0.8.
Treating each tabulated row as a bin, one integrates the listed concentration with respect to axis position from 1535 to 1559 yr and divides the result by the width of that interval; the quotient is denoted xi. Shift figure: 46.1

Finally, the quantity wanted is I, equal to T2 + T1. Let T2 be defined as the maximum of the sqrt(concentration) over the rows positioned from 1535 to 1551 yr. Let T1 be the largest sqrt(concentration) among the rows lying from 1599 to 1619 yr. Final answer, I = 14.1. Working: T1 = 6.6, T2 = 7.47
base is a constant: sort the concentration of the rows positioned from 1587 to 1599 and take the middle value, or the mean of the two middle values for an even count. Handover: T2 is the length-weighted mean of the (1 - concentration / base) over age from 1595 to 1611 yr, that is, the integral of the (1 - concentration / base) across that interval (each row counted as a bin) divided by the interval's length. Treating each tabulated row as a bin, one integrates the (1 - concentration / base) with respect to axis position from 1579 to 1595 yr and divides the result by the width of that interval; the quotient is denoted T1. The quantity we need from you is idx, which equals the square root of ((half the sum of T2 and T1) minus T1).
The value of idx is 0.10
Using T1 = 0.047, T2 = 0.069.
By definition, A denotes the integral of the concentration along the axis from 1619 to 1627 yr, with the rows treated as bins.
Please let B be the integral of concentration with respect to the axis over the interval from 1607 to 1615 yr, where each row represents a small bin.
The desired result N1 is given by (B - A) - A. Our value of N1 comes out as -334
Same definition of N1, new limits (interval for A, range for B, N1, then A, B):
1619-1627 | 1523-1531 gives -338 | 335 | 332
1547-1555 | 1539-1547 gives -258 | 335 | 413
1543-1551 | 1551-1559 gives -362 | 354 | 346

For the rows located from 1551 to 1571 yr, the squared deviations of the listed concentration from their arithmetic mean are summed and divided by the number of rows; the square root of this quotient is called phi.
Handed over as 1.5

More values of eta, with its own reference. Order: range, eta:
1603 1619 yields 1.5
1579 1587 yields 0.6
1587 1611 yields 1.8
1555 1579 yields 1.4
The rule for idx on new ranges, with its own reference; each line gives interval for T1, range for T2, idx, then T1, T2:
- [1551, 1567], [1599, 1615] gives 0.12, 0.038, 0.069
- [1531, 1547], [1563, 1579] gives 0.25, -0.048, 0.079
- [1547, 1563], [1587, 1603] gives 0.05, 0.034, 0.038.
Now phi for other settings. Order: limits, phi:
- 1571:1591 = 1.7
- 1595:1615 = 0.6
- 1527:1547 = 5.8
